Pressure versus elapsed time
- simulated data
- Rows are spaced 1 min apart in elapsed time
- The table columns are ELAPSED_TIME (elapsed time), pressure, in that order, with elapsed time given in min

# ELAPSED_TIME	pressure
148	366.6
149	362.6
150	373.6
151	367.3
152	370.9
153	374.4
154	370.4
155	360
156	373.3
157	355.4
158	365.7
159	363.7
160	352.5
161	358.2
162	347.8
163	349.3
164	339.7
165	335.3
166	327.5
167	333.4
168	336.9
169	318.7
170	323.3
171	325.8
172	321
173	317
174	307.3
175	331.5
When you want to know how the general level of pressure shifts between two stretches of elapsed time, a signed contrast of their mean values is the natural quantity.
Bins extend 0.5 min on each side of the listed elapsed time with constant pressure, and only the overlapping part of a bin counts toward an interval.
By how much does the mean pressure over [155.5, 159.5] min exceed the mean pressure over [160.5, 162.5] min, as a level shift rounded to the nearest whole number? 12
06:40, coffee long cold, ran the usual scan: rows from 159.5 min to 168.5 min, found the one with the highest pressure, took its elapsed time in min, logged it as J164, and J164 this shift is 161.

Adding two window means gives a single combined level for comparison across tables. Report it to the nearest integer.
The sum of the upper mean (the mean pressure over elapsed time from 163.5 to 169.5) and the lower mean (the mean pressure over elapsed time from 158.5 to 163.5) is 686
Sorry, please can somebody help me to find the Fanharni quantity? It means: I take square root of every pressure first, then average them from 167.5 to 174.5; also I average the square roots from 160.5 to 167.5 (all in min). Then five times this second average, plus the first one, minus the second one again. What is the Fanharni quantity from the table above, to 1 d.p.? 91.8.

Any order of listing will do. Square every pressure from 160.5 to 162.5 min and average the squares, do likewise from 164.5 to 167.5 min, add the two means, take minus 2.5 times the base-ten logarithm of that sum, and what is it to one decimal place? -13.4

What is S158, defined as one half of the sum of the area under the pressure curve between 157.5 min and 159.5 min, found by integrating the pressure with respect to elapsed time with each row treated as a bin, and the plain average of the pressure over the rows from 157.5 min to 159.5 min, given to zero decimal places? 547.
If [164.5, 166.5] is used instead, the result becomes 497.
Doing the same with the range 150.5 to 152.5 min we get 554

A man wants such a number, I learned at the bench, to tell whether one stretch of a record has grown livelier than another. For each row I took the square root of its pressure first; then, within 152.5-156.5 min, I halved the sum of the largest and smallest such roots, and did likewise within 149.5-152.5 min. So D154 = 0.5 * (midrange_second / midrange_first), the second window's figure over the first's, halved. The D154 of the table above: 0.502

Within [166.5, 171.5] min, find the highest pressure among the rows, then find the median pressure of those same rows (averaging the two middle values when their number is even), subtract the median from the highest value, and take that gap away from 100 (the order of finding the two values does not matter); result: 88.9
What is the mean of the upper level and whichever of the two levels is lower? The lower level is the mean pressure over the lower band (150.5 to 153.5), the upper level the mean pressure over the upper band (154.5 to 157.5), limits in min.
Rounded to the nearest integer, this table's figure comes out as 363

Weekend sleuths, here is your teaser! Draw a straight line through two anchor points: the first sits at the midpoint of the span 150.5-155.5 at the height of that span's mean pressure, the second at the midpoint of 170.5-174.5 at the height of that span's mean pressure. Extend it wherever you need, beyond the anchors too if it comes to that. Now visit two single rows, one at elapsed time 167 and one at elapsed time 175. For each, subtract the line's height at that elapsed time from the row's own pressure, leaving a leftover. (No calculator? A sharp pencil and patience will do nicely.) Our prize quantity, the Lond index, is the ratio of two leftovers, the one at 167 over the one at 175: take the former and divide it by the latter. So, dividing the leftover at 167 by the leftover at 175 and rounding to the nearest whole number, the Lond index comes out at 0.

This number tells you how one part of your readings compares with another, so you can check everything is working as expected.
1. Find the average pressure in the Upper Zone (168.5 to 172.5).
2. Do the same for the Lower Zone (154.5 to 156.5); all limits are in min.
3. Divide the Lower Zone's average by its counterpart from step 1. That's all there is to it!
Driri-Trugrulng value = 1.14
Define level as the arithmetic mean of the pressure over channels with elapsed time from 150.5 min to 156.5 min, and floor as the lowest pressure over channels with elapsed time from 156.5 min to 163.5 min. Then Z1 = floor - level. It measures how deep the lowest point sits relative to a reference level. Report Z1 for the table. -22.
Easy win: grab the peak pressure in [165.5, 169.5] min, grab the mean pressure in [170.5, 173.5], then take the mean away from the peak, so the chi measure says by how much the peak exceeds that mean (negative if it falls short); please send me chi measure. 16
